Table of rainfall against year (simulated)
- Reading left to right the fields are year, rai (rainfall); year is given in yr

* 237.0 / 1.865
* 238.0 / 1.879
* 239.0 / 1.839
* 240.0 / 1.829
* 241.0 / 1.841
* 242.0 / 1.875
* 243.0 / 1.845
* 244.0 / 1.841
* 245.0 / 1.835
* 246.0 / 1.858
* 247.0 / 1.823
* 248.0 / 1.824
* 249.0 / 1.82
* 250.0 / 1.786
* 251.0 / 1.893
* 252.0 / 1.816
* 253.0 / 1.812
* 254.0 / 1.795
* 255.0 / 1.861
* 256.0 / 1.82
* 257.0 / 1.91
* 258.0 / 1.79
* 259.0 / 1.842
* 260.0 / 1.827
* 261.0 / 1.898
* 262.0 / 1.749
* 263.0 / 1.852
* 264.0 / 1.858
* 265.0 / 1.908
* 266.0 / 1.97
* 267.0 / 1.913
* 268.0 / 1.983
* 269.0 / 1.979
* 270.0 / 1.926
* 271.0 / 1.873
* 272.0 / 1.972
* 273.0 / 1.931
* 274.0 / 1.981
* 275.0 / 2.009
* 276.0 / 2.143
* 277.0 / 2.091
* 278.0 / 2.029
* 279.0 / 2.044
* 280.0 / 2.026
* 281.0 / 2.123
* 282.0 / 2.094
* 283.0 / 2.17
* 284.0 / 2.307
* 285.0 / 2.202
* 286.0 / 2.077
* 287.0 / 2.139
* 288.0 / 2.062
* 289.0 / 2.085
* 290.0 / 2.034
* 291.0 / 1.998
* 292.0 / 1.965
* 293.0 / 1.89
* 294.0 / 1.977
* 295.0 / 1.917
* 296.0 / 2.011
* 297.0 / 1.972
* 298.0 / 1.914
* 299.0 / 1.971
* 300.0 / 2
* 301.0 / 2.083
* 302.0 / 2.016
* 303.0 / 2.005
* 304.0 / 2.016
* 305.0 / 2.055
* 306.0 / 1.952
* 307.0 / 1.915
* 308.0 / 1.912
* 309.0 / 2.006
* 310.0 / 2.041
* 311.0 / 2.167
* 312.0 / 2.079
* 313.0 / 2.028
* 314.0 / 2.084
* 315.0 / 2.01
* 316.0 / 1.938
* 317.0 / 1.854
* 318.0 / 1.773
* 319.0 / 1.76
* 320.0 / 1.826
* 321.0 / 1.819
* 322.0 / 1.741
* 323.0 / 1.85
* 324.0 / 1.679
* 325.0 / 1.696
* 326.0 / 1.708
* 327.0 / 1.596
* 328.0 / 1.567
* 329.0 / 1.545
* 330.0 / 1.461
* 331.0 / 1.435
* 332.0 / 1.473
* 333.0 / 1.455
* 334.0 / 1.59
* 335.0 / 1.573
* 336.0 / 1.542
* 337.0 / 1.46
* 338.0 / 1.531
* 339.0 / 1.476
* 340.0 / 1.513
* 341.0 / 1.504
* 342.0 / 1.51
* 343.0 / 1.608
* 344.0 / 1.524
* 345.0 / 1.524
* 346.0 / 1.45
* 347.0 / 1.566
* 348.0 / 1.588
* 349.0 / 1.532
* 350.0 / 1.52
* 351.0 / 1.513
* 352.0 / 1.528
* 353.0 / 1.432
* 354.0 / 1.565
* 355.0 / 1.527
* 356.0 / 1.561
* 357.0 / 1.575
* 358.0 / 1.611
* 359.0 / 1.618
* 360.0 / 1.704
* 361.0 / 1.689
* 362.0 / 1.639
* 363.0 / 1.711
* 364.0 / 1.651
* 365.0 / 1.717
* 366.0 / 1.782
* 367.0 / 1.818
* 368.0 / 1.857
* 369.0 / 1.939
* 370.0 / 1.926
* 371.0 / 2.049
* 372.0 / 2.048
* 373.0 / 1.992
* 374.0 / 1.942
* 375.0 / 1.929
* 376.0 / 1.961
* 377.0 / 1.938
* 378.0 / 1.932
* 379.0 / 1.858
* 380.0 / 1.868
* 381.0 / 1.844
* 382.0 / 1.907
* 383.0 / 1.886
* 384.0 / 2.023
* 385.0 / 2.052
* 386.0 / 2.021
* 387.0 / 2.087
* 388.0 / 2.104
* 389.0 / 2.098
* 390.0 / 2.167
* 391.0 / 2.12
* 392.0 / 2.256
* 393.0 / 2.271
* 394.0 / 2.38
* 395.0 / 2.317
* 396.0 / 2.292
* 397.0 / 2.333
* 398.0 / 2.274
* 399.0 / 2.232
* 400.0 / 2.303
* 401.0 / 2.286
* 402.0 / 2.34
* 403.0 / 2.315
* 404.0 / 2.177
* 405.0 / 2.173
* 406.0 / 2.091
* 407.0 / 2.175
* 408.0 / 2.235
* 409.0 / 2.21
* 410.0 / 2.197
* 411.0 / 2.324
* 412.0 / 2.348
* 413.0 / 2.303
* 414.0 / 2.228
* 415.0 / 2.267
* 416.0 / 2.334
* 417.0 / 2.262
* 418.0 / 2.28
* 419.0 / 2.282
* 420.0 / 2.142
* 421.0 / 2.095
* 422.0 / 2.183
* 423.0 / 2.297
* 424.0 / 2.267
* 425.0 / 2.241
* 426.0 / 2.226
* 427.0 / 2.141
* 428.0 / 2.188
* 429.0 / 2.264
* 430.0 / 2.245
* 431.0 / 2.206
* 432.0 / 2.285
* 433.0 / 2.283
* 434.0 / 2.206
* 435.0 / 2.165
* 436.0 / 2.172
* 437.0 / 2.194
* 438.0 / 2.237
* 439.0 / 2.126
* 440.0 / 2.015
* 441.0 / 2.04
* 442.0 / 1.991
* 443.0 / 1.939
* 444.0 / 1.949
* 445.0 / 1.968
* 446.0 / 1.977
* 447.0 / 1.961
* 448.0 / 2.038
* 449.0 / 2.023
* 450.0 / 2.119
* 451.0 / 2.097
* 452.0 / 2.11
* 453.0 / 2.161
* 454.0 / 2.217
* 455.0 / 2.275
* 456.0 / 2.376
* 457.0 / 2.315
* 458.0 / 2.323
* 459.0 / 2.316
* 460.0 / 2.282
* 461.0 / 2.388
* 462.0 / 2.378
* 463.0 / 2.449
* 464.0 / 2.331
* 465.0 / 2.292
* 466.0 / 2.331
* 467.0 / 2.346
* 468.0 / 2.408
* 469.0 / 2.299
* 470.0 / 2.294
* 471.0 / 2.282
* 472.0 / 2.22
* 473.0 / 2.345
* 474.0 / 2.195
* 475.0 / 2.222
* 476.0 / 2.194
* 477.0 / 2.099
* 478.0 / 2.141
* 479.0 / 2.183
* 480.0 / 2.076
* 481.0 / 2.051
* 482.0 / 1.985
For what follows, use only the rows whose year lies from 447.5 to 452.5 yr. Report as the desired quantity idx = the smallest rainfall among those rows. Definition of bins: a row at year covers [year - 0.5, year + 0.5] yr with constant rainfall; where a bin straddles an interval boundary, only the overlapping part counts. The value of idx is 2.023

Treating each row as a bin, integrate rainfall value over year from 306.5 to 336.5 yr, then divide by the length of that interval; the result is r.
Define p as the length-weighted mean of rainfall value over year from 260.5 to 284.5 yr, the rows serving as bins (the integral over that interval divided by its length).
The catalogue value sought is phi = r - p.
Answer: -0.2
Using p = 1.99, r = 1.8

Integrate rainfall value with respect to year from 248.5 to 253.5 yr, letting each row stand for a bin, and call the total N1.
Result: 9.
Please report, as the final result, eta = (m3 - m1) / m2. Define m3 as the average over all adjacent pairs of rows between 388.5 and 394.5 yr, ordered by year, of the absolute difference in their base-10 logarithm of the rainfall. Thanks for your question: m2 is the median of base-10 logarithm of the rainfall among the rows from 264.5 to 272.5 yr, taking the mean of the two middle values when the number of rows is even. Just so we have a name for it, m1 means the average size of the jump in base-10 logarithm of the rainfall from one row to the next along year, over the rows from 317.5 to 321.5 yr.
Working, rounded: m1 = 0.007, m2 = 0.290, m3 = 0.0148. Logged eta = 0.027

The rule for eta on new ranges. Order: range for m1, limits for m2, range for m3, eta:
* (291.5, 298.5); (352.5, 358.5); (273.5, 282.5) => -0.020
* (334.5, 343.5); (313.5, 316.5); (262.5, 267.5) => -0.013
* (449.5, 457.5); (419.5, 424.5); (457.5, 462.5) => -0.008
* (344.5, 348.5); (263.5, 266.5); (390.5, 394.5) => -0.013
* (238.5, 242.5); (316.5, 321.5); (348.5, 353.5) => 0.020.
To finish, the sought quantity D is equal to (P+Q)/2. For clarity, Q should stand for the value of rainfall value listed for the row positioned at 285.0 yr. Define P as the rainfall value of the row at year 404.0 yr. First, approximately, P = 2.177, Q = 2.202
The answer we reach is 2.19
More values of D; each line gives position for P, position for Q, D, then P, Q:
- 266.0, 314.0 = 2.03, 1.97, 2.084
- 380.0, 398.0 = 2.07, 1.868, 2.274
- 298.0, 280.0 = 1.97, 1.914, 2.026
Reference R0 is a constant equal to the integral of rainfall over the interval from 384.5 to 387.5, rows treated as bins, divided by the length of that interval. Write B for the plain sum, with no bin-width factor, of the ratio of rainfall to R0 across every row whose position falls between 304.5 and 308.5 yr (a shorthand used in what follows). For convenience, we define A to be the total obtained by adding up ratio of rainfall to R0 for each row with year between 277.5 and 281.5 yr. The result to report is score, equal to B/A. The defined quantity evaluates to 0.95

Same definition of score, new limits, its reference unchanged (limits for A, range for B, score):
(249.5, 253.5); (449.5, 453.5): 1.16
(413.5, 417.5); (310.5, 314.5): 0.92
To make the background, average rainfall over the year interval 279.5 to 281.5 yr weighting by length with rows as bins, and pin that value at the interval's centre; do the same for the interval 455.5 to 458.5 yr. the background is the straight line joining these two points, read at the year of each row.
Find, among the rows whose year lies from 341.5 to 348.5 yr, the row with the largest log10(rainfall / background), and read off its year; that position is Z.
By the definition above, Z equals 343.0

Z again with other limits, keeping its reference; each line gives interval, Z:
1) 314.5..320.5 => 315.0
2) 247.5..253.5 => 251.0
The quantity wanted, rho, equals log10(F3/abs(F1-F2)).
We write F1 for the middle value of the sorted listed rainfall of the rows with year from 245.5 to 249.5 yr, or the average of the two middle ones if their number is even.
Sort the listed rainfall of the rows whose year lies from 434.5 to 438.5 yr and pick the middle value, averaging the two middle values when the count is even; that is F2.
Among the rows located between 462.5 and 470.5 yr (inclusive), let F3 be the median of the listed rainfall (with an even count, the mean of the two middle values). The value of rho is 0.81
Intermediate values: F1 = 1.8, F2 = 2.18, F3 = 2.33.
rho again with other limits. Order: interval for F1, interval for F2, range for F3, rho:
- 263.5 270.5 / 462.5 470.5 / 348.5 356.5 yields 0.58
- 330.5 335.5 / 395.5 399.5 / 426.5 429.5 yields 0.43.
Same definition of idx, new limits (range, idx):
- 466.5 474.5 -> 2.195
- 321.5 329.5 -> 1.545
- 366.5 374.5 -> 1.818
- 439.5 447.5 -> 1.939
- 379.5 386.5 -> 1.844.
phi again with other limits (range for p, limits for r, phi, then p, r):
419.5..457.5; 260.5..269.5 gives -0.2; 2.15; 1.9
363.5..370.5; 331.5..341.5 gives -0.3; 1.81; 1.5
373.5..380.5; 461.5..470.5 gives 0.4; 1.92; 2.3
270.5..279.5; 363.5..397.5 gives 0.0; 2.01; 2.0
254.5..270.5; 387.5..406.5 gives 0.4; 1.88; 2.2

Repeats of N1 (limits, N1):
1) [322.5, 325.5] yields 5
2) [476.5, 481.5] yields 11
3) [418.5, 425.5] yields 16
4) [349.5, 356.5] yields 11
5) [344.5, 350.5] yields 9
